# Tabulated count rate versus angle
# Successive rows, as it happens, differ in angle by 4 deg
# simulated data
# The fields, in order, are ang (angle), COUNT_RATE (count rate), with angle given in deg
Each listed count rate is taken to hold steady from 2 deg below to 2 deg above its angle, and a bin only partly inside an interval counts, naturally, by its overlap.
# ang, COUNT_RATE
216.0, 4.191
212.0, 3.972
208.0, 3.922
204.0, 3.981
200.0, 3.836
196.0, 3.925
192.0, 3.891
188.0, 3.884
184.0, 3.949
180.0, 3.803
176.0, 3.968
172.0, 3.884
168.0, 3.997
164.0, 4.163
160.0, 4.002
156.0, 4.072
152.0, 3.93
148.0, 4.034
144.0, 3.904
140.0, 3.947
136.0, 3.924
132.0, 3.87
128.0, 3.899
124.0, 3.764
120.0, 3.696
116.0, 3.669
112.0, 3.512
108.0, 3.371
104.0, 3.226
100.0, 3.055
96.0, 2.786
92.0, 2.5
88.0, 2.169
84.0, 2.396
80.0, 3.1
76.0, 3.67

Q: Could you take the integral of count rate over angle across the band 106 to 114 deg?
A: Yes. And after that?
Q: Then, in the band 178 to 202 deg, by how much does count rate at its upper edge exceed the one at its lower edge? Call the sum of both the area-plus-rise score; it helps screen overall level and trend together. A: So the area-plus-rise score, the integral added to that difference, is 28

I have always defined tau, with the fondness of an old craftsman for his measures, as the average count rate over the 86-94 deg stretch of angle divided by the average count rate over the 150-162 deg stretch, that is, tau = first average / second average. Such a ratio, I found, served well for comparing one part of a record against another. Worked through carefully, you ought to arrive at 0.58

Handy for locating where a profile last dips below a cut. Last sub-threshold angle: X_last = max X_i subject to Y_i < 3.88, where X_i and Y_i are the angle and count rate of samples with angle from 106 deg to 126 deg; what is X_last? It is 124.0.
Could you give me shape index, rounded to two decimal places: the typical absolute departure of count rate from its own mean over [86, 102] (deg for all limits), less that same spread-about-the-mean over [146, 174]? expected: 0.23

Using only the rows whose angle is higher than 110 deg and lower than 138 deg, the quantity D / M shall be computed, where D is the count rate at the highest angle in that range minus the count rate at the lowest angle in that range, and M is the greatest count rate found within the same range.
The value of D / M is 0.10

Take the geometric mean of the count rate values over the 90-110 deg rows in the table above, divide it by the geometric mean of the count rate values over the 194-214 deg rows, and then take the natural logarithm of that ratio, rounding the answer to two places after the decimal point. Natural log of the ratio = -0.28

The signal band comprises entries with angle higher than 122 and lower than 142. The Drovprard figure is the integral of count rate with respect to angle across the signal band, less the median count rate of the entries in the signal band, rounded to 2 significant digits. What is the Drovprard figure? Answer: 74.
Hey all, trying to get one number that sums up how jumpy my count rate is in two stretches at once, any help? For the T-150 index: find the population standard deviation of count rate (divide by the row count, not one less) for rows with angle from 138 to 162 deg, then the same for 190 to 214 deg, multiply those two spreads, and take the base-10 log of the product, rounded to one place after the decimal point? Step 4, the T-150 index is -2.5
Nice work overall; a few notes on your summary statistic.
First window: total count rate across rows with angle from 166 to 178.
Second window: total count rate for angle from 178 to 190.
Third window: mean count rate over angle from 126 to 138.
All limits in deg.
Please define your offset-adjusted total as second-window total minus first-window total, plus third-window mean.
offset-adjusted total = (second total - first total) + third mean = 3.7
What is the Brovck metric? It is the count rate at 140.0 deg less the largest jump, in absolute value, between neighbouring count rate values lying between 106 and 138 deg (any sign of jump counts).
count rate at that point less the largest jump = 3.79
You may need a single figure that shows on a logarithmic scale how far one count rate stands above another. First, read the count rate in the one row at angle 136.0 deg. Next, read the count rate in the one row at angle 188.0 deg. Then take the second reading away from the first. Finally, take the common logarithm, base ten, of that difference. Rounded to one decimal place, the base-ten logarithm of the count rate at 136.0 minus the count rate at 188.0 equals -1.4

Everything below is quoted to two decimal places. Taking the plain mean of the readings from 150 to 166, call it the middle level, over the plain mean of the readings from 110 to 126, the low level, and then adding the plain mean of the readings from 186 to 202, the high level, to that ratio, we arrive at 4.99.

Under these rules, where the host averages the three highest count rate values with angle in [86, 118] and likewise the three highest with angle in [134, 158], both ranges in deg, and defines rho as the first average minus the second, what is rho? -0.50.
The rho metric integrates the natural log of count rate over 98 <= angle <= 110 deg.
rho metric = 14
